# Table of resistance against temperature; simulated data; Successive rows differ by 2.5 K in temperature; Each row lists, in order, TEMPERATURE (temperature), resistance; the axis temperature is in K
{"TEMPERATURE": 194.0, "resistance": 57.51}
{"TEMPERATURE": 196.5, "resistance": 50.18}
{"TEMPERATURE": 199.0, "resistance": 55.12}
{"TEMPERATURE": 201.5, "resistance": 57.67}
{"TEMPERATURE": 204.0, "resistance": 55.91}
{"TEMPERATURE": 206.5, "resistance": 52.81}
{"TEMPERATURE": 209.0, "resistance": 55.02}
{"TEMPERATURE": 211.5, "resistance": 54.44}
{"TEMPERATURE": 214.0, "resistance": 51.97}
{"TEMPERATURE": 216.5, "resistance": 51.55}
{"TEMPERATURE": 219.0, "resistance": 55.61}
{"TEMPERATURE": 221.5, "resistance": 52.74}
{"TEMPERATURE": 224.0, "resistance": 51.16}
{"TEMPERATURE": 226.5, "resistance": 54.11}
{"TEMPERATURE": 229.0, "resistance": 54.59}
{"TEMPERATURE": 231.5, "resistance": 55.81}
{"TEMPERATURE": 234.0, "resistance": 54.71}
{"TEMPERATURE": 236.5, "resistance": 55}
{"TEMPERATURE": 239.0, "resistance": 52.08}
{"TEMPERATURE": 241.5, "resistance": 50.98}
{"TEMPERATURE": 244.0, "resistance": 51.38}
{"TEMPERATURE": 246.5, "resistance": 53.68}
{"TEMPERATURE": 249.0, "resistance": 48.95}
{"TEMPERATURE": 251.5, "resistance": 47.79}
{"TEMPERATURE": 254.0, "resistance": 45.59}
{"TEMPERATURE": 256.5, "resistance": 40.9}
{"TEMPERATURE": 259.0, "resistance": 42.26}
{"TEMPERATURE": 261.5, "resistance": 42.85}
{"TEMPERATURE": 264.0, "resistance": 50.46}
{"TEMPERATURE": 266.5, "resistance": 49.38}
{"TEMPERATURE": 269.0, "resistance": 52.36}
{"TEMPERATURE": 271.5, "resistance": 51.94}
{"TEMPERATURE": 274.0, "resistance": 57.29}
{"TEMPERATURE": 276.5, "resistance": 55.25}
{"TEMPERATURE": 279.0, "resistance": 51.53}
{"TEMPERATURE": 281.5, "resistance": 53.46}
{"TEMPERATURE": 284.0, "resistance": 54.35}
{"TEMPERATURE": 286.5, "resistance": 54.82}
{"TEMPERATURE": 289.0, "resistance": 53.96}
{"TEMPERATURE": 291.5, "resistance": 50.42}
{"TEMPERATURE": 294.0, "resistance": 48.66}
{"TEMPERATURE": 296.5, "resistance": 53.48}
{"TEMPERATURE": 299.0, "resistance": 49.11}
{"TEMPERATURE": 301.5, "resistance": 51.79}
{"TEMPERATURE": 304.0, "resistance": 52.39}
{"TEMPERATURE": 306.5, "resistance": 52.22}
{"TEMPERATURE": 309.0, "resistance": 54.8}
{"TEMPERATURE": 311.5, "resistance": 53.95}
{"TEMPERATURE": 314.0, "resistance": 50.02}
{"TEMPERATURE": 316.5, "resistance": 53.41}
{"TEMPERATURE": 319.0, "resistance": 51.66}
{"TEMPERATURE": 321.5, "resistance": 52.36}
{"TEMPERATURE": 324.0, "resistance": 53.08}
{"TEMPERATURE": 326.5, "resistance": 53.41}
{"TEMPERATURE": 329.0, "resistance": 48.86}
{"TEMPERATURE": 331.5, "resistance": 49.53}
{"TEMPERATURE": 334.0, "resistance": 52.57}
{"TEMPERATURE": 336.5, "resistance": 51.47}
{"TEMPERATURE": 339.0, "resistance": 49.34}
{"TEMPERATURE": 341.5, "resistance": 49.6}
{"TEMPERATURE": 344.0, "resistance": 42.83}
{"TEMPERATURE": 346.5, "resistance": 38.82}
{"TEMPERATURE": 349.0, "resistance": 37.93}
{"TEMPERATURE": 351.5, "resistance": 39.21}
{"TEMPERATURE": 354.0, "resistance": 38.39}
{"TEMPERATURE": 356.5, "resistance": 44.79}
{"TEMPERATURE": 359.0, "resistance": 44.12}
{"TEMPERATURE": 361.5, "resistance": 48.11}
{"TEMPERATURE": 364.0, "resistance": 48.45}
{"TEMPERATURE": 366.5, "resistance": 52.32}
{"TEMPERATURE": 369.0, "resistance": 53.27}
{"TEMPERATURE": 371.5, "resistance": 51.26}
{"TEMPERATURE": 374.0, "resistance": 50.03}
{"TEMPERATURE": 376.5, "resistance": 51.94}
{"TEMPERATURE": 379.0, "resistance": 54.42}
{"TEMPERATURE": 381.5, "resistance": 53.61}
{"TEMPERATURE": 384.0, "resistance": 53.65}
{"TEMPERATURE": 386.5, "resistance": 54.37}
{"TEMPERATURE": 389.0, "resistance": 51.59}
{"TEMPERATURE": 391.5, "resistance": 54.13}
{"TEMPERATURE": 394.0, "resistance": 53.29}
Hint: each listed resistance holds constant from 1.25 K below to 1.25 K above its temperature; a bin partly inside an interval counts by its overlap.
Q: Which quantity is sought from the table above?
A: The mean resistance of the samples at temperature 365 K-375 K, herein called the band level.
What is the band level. 51.7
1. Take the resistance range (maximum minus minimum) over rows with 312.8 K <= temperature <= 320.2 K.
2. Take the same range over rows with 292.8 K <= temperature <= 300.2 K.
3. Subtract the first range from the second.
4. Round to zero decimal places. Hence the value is 1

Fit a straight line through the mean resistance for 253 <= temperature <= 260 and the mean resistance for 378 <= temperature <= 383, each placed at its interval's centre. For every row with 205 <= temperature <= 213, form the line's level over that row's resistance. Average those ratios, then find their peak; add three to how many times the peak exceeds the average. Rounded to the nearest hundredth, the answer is 4.02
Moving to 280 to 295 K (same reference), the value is 4.09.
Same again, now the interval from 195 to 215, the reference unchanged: 4.06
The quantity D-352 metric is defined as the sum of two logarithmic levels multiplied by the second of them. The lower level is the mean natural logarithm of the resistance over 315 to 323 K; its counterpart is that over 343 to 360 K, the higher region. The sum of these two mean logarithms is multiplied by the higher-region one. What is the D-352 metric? 28.4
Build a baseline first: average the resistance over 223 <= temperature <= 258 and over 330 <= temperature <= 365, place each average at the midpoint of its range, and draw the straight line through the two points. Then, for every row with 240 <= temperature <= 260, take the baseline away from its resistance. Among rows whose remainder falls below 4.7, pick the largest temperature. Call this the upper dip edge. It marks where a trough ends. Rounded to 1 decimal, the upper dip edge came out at 259.0 K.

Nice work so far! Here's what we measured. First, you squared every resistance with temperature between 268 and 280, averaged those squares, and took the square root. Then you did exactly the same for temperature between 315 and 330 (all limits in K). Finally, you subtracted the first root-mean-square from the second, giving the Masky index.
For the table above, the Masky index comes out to -1.6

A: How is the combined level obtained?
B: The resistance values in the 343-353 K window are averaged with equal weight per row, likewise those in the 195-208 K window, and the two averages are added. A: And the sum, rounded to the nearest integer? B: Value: 94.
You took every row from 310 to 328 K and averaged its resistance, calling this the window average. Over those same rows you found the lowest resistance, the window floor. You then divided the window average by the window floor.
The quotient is 1.05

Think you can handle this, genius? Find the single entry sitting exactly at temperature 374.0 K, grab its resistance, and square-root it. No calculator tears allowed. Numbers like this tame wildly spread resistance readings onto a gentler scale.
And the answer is 7.1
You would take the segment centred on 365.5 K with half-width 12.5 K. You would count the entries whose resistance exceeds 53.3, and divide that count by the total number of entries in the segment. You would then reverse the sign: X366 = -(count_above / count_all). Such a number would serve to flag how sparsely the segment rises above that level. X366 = 0.0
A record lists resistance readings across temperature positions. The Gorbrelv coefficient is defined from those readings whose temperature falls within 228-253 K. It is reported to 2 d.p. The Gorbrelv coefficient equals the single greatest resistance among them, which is 55.81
